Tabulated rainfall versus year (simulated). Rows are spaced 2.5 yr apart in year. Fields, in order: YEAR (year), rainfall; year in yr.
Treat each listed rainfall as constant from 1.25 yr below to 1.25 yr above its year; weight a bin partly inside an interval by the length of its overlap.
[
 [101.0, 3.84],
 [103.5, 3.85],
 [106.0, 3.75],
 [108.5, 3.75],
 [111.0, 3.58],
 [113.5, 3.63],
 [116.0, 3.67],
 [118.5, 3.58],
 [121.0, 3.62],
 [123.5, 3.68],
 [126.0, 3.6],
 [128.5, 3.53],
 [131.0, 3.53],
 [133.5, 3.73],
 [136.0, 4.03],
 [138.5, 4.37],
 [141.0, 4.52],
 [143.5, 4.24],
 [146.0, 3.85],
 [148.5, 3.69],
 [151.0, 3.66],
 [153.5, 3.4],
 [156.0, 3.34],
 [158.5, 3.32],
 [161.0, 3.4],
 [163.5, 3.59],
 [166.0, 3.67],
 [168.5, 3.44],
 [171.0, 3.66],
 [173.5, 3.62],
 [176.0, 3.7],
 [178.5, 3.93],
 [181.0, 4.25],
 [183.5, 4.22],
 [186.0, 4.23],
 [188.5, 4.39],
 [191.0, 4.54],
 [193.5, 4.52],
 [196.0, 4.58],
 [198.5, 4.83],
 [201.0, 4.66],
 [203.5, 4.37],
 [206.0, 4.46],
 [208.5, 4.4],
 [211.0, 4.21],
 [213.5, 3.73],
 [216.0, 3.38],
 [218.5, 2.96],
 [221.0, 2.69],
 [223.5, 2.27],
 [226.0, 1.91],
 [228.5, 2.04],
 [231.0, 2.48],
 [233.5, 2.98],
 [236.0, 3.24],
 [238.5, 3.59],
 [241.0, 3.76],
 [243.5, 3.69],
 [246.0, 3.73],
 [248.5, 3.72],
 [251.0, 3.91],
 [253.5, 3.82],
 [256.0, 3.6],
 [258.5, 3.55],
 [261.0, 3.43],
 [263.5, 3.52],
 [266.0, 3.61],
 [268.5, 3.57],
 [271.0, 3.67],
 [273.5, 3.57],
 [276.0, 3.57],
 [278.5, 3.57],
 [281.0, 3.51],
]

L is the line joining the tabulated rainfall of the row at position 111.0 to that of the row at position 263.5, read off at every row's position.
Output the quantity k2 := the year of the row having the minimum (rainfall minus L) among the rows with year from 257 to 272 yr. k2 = 261.0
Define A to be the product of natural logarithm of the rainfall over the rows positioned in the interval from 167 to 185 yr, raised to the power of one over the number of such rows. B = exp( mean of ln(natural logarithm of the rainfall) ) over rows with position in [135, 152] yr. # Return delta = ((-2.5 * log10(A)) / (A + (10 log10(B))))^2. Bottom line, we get 0.013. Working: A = 1.34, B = 1.39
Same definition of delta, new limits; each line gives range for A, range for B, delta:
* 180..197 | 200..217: 0.020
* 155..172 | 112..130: 0.011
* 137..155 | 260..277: 0.020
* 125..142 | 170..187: 0.015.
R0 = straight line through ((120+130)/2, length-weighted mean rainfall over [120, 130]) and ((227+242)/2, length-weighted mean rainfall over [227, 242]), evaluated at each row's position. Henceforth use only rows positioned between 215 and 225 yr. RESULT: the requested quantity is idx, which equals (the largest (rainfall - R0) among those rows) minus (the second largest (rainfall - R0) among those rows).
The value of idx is 0.41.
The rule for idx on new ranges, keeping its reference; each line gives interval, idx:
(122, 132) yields 0.07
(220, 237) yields 0.27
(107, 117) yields 0.04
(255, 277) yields 0.07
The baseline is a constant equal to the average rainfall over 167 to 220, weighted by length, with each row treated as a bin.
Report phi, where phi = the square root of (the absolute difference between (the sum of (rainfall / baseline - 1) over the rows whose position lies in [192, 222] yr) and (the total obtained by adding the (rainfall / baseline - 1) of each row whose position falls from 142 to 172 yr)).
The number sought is 1.2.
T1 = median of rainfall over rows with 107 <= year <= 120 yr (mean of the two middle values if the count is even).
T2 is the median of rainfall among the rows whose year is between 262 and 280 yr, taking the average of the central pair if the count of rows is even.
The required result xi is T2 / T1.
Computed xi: 0.98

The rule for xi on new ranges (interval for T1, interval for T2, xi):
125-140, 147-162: 0.93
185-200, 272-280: 0.79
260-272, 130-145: 1.16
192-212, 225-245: 0.69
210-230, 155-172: 1.22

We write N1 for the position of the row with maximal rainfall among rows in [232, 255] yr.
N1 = 251.0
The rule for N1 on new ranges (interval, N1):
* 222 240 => 238.5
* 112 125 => 123.5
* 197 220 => 198.5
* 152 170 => 166.0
